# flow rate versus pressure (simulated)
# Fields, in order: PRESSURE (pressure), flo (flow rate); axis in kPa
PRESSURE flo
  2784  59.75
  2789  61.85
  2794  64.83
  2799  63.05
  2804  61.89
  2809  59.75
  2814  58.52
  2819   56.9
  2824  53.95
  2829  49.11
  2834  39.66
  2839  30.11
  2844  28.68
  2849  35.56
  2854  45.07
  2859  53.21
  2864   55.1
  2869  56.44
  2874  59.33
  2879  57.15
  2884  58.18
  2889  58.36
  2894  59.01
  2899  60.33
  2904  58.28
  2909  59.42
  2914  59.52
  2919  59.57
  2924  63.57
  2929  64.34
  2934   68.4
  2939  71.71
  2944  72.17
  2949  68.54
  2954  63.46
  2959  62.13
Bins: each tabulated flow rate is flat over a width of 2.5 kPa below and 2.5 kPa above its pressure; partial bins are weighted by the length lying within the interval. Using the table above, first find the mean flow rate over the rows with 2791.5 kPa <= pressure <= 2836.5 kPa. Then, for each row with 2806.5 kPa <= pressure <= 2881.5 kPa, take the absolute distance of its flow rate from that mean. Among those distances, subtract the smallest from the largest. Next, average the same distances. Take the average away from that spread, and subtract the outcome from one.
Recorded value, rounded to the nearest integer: -18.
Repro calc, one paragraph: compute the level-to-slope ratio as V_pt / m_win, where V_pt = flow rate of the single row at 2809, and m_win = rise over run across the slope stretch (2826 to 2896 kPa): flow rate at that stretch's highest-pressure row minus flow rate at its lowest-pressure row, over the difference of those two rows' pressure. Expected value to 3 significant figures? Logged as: 392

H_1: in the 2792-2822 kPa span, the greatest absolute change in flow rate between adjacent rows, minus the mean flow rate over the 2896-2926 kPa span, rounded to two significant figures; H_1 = -58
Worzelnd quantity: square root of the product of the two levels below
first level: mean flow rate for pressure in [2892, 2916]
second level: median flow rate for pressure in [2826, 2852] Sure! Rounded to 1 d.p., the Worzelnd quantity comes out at 45.9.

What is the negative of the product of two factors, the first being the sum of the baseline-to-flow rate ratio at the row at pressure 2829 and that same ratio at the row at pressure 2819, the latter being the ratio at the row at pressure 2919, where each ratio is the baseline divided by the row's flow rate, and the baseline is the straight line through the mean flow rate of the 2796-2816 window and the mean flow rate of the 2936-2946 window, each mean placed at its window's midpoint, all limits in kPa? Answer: -2.78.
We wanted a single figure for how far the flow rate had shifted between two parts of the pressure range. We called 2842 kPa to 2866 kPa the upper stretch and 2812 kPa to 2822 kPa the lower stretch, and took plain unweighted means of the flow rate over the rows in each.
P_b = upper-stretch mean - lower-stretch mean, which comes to -14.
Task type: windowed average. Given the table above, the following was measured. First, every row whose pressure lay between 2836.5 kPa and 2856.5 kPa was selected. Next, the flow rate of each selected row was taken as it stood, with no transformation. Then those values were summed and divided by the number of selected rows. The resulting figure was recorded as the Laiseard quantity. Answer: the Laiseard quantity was 35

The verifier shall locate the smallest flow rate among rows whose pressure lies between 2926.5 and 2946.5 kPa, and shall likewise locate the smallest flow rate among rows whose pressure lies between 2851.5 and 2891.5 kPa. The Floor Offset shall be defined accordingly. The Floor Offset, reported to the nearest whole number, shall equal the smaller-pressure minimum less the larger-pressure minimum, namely -19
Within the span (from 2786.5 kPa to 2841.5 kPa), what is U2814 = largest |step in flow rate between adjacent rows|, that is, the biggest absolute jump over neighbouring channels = 10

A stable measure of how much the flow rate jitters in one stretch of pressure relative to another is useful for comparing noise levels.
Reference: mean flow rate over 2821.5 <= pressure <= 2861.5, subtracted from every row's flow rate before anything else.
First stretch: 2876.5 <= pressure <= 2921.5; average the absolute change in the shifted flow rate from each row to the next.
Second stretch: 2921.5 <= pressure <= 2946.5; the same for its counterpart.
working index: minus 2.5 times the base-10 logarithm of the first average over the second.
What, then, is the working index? 1.1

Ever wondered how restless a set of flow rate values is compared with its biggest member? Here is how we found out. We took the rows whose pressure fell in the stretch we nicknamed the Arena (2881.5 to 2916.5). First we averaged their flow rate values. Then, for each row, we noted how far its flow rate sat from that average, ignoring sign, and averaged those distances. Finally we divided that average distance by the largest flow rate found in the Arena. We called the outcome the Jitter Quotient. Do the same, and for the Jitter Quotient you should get 0.01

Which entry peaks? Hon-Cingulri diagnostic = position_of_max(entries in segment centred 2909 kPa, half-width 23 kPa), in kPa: 2929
